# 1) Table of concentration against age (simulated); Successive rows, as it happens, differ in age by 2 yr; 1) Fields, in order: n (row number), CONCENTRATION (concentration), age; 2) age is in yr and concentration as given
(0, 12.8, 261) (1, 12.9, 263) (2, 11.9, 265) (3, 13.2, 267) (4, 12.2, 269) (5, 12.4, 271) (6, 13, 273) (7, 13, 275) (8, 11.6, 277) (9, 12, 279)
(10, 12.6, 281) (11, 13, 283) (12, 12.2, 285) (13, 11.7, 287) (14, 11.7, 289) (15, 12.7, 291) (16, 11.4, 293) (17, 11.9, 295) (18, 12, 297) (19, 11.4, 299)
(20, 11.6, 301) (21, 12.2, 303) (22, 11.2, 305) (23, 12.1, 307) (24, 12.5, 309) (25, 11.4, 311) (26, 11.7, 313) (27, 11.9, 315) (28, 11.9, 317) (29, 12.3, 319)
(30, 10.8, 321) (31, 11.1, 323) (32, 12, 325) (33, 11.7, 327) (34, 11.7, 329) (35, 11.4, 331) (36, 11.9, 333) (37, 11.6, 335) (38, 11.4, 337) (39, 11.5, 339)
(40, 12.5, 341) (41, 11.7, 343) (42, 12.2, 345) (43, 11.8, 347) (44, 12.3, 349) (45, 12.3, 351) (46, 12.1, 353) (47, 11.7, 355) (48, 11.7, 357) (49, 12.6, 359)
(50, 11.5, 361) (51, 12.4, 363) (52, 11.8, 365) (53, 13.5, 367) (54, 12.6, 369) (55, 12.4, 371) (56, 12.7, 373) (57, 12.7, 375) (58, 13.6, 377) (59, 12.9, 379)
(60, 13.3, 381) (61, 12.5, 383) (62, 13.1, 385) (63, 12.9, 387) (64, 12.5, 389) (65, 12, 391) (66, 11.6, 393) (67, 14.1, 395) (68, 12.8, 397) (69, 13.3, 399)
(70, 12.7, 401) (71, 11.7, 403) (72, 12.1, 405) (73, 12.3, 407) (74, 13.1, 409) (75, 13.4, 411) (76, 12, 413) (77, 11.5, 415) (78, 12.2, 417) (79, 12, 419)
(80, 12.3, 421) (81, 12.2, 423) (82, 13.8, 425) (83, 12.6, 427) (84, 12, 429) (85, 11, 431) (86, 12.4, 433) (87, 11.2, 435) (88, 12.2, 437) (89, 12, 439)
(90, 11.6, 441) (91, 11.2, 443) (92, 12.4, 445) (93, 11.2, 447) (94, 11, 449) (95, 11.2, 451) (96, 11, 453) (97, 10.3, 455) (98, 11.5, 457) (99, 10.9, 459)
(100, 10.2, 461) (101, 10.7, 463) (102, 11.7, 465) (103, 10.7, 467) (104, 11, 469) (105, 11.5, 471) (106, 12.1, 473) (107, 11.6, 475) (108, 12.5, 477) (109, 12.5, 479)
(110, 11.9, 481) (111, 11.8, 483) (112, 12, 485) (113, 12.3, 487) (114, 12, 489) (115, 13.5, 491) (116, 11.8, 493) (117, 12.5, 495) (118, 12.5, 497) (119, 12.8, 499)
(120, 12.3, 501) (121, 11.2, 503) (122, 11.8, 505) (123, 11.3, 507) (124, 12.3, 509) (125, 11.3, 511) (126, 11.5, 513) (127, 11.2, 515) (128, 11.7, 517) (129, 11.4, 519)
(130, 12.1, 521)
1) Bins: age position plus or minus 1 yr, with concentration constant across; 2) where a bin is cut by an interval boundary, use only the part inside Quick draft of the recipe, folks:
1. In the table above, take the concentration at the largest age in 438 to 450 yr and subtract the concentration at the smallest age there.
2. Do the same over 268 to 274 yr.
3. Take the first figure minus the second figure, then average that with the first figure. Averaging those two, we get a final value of -1.4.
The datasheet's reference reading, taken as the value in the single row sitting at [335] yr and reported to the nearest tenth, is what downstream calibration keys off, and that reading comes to 11.6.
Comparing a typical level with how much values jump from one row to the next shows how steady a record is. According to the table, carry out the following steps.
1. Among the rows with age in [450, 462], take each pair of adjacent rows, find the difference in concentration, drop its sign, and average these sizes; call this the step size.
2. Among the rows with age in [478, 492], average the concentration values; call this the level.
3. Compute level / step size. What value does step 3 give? 18.1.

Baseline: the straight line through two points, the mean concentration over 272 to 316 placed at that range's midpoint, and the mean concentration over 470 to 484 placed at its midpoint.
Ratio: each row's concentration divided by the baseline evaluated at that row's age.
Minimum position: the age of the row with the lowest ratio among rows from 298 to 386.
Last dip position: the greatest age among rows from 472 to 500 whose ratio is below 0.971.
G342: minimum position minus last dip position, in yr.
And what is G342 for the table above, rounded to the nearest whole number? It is -154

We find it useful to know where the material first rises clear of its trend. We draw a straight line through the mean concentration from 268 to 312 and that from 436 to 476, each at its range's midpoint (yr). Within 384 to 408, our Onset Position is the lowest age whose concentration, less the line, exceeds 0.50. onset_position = 385 yr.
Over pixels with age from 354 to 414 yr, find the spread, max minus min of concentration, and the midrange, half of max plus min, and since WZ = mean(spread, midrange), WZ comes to 7.7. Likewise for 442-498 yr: 7.6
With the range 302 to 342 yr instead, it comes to 6.7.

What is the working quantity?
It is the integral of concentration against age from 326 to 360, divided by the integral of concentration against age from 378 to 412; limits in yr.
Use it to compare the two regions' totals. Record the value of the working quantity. 0.93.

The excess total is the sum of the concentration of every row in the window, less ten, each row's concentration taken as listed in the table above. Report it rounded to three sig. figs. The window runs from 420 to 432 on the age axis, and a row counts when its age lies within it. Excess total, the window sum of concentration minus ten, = 63.9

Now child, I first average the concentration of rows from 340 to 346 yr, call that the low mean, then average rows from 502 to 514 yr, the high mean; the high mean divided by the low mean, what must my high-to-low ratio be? 0.95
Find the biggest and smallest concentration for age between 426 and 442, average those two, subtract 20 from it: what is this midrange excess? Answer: -8.2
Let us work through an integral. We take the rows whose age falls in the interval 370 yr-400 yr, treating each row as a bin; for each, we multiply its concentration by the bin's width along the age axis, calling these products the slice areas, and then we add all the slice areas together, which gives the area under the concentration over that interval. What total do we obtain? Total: 385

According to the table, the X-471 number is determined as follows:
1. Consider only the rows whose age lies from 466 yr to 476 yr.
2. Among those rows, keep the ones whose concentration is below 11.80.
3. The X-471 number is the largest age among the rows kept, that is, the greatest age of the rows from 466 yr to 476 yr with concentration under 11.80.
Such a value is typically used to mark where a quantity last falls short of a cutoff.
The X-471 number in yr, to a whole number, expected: 475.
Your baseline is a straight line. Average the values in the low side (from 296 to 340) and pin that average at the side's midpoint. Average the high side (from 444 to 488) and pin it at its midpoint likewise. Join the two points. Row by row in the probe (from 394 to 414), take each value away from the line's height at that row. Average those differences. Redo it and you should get -1.2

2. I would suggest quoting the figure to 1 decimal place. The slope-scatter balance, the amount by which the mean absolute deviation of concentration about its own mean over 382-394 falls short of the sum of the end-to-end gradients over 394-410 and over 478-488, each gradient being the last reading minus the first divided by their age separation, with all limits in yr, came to -0.5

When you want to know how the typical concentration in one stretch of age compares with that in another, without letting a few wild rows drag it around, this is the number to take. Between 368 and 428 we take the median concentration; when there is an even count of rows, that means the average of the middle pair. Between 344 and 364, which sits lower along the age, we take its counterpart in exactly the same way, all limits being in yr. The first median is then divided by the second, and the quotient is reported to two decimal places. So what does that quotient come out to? 1.04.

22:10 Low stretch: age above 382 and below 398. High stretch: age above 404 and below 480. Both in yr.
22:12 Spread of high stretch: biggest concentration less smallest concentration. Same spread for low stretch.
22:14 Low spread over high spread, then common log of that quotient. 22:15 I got -0.2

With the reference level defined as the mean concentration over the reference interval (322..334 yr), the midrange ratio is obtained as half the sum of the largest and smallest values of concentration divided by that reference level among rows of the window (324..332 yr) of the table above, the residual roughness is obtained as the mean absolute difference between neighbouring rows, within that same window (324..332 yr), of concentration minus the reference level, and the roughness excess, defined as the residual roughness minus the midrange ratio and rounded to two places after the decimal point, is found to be -0.81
